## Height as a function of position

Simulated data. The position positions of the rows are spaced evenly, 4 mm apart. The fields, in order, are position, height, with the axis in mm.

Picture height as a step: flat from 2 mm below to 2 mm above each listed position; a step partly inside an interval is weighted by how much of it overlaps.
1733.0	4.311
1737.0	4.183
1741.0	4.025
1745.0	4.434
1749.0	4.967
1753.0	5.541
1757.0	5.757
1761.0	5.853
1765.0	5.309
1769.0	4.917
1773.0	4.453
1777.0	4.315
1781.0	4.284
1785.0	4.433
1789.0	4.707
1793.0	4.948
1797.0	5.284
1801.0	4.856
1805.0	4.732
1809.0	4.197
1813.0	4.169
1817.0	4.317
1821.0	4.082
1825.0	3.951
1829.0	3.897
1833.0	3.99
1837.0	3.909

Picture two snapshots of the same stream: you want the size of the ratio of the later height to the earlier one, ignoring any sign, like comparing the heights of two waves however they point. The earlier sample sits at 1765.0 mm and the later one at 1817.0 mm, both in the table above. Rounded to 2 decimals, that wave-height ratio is 0.81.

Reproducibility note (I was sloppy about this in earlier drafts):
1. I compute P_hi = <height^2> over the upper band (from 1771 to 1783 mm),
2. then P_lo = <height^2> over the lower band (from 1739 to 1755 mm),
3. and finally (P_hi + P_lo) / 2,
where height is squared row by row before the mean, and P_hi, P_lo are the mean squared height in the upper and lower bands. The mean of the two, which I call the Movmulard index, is 20.9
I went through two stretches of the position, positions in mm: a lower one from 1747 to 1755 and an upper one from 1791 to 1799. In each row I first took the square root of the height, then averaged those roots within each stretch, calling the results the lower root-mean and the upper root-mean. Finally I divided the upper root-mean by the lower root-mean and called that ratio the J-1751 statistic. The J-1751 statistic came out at 0.99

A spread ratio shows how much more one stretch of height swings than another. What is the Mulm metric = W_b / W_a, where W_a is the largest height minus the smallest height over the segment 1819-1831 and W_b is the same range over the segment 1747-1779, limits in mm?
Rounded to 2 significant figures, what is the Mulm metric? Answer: 8.3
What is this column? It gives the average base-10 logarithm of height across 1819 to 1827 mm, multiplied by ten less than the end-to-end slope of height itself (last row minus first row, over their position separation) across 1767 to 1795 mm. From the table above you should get -6.04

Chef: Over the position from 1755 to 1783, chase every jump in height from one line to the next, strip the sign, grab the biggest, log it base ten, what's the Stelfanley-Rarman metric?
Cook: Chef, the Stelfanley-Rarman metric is -0.264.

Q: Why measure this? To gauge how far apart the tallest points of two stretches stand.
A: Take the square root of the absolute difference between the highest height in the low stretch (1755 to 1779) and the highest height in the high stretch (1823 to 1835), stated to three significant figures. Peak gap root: 1.36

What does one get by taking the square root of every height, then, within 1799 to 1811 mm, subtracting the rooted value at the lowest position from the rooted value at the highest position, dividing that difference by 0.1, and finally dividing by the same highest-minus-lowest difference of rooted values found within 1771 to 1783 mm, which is 38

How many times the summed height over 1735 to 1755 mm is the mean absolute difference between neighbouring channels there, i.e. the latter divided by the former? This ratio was 0.018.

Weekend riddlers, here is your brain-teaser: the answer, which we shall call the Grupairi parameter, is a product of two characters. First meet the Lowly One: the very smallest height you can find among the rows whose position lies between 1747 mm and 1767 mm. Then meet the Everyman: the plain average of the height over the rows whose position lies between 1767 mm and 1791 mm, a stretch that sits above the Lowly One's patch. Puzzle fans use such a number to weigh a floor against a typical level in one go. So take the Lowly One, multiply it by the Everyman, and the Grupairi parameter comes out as 22.4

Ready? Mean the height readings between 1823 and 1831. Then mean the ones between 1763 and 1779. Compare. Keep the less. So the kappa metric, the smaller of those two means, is 3.9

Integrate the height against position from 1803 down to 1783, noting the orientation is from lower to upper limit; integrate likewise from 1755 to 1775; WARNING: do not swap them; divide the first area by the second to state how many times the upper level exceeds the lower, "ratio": 0.922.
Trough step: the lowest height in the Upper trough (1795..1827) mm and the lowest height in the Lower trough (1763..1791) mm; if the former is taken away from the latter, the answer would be 0.33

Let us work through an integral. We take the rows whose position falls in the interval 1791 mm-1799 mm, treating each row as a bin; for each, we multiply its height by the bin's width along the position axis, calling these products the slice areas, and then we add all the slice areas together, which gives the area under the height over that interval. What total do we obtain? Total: 41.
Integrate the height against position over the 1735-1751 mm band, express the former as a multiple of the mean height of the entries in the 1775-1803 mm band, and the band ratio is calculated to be 15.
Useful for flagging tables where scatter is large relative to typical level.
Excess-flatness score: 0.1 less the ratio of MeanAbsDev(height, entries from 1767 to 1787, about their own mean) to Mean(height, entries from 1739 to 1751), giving 0.061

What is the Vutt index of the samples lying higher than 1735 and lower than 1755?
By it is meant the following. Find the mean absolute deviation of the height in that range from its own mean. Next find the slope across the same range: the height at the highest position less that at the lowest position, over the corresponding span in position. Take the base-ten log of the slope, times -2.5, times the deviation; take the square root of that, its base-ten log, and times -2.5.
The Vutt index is -0.16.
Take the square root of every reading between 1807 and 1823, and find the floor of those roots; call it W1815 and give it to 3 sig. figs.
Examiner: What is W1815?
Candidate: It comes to 2.02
